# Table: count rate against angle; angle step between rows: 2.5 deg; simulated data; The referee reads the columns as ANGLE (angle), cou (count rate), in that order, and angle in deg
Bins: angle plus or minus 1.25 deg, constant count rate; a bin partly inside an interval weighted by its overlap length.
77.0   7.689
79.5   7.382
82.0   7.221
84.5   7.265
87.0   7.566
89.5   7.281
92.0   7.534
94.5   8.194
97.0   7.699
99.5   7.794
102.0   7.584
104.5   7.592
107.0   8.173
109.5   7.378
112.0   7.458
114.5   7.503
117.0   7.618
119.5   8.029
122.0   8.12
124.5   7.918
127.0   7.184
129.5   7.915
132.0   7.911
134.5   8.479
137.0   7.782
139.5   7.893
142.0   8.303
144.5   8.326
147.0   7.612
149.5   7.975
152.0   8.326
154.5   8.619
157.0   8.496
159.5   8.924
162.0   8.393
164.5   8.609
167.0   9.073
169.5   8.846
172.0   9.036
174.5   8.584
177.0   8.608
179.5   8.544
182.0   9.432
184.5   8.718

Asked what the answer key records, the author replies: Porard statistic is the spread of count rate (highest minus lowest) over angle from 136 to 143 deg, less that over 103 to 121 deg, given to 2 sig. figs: -0.27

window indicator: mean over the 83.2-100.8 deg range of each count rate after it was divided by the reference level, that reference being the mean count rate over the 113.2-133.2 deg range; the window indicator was 0.98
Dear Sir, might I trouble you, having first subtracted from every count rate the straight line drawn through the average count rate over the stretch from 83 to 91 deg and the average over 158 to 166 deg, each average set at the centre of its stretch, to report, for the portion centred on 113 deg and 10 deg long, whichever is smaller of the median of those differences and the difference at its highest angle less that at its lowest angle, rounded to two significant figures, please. -0.34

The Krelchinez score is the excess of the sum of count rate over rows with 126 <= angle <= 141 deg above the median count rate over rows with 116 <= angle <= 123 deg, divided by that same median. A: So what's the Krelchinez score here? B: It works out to 4.9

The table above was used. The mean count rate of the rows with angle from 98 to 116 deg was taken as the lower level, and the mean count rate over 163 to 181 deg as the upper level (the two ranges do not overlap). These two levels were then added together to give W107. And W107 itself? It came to 16.4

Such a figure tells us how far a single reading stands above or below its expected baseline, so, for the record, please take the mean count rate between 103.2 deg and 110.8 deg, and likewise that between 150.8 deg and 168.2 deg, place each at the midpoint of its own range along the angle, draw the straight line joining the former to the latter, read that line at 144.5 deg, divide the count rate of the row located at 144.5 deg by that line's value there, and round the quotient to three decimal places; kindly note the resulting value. 0.995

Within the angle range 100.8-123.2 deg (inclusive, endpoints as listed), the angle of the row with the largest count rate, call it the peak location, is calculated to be 107.0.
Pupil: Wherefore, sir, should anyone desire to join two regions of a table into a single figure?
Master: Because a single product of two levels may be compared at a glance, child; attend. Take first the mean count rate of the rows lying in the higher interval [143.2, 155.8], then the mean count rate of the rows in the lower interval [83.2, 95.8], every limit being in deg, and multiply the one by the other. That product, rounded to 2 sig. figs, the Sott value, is 62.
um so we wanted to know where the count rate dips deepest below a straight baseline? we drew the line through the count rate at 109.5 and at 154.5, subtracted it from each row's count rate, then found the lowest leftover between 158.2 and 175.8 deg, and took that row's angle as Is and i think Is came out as 174.5 deg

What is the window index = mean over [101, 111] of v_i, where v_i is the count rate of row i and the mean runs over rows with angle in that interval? 7.68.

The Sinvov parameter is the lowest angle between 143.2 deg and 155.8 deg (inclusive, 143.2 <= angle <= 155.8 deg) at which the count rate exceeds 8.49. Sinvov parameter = 154.5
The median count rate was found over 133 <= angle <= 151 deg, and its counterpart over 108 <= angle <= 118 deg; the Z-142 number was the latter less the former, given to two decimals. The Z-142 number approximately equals -0.49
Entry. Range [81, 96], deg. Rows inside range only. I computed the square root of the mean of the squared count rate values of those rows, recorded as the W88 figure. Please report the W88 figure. 7.5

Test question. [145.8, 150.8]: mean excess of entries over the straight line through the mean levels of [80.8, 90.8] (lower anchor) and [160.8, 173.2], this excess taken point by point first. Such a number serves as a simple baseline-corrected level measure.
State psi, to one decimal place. -0.7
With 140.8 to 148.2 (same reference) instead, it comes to -0.3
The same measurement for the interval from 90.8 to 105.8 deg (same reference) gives 0.2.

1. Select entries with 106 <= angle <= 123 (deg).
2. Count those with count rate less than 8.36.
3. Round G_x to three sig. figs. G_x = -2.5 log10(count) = -2.11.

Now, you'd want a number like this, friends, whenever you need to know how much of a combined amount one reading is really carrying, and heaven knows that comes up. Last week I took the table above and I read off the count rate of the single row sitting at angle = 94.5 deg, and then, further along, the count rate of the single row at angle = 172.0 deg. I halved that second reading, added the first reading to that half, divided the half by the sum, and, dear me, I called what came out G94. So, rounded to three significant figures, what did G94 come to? 0.355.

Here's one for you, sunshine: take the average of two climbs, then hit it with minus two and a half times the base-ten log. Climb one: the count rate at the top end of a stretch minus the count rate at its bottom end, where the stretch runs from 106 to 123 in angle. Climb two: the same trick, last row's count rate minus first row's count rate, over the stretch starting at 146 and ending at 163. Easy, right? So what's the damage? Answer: 1.1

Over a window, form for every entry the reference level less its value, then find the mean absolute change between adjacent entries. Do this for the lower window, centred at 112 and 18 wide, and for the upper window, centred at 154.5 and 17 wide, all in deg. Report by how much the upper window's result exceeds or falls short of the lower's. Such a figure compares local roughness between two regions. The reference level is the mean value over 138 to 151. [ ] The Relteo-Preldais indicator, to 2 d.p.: 0.01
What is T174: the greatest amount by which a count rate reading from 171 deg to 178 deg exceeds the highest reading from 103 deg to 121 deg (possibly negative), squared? 0.74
